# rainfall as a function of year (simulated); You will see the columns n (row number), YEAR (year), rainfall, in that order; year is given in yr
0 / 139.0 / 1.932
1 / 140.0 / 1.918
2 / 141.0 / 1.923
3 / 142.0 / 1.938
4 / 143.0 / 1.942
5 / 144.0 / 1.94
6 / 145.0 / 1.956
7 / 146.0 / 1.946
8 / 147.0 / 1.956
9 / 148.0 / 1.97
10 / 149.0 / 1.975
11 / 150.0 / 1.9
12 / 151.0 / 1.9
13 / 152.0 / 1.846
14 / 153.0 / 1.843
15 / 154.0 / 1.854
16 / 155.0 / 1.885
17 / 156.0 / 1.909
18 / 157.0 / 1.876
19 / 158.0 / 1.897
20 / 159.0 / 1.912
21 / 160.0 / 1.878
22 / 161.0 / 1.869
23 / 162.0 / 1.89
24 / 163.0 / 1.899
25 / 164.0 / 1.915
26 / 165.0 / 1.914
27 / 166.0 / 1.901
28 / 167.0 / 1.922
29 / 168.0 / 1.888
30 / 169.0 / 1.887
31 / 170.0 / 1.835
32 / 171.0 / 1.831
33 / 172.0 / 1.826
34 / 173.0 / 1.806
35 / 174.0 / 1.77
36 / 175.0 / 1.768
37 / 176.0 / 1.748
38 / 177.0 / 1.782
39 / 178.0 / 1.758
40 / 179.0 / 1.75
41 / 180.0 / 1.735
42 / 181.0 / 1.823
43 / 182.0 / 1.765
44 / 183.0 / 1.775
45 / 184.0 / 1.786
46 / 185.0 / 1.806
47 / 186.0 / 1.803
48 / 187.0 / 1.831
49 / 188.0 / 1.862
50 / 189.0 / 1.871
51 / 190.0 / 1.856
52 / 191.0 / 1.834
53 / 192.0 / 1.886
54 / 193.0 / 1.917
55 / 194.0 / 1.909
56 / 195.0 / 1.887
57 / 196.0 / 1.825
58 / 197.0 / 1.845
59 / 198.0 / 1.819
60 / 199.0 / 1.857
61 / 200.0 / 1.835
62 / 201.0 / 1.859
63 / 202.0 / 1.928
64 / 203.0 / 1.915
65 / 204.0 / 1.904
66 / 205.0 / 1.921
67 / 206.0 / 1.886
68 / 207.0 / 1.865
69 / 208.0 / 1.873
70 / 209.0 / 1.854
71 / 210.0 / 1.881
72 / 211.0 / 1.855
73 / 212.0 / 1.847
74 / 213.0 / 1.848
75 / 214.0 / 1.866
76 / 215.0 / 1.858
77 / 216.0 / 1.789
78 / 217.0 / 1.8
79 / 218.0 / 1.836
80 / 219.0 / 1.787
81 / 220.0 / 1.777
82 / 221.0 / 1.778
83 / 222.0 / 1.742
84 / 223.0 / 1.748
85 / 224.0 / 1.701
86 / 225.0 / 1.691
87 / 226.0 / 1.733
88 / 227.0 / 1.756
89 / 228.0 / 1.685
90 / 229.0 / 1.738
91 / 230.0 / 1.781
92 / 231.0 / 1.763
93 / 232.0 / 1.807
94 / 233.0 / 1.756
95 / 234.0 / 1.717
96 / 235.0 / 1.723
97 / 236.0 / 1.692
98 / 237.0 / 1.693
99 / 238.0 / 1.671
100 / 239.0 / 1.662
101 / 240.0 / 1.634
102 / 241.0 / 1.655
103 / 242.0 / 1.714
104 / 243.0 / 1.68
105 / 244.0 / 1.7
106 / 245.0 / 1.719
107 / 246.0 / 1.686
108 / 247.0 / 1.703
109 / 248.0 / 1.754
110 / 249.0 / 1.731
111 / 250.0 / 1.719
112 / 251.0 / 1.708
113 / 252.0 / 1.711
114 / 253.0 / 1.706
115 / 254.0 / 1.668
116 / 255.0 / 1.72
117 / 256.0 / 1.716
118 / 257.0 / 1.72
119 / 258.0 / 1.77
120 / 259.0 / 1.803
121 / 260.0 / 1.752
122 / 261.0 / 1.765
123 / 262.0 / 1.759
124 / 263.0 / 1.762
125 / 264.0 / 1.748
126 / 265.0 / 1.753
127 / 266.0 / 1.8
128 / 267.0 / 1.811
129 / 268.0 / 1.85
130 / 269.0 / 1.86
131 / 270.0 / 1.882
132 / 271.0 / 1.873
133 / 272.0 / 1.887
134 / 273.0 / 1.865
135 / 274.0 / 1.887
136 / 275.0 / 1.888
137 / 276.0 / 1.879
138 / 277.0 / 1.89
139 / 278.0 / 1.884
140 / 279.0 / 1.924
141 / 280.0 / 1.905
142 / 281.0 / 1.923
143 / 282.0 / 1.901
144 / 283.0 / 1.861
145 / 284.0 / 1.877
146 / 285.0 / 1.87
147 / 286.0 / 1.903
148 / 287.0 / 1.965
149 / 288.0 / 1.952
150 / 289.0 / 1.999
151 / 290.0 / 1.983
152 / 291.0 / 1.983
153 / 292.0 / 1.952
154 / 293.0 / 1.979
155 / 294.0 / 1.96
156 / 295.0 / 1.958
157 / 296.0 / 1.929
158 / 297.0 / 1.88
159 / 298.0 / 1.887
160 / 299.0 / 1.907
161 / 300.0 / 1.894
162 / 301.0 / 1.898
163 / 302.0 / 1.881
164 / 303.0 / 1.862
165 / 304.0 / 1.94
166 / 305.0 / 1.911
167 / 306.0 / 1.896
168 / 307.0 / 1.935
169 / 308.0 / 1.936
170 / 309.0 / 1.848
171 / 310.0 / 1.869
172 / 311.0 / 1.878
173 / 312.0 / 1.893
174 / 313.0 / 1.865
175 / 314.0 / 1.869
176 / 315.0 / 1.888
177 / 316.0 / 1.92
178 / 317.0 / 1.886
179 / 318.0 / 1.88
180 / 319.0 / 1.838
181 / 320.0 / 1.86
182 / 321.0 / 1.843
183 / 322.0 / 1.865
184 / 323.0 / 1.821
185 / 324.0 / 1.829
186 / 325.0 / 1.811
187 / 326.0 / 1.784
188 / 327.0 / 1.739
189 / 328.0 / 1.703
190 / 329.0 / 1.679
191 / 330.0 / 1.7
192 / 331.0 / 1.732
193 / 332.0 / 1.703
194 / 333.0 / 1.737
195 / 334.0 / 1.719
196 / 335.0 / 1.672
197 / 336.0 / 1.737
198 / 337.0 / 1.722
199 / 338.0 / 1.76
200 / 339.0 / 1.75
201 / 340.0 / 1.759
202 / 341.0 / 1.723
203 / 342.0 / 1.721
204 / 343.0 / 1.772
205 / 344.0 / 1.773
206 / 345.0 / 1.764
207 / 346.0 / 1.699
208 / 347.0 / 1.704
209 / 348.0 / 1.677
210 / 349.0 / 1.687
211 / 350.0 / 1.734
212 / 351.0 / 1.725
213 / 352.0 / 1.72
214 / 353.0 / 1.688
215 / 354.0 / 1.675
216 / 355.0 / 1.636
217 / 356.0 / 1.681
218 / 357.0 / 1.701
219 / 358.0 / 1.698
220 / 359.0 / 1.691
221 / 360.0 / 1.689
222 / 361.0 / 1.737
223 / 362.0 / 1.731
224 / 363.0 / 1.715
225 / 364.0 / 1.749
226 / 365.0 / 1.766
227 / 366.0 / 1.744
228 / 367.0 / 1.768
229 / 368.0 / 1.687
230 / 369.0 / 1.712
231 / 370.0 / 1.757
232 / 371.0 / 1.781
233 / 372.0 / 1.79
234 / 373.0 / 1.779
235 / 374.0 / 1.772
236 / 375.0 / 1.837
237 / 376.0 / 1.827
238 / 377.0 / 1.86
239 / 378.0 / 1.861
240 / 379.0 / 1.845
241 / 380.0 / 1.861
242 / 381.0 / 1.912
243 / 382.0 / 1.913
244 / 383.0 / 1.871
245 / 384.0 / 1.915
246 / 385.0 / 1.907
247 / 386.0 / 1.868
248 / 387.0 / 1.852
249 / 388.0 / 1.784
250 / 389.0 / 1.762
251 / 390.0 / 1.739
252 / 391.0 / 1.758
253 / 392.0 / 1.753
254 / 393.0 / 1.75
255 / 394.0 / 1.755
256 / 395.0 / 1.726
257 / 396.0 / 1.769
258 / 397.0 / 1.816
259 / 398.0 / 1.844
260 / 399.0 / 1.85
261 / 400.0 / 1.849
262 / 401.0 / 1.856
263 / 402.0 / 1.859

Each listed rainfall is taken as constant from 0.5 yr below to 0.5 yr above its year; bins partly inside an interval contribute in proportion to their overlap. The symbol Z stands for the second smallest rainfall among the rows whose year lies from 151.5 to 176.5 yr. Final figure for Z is 1.768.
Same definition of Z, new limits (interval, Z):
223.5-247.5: 1.655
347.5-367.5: 1.675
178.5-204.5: 1.75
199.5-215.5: 1.847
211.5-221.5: 1.778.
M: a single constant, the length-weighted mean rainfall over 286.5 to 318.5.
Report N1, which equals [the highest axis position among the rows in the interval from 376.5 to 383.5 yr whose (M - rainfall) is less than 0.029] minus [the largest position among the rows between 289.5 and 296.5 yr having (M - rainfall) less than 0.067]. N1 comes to 86 yr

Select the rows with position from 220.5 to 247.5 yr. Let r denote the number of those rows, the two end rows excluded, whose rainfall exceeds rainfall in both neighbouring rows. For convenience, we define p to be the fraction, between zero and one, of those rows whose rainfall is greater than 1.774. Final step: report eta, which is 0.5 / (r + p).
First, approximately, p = 0.1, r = 8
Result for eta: 0.062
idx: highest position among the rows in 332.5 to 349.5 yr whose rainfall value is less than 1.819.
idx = 349.0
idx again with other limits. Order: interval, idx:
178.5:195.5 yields 186.0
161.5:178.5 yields 178.0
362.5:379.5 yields 374.0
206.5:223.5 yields 223.0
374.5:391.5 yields 391.0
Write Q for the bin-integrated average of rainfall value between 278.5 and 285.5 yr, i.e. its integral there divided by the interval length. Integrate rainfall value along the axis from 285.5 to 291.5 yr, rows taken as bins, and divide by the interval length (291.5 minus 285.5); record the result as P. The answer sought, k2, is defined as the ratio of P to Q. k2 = 1.04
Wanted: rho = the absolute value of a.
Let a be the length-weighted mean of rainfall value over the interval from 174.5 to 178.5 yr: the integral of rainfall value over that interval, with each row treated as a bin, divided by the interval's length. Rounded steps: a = 1.76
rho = 1.76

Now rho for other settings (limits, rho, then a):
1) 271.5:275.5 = 1.88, 1.88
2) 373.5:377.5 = 1.82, 1.82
